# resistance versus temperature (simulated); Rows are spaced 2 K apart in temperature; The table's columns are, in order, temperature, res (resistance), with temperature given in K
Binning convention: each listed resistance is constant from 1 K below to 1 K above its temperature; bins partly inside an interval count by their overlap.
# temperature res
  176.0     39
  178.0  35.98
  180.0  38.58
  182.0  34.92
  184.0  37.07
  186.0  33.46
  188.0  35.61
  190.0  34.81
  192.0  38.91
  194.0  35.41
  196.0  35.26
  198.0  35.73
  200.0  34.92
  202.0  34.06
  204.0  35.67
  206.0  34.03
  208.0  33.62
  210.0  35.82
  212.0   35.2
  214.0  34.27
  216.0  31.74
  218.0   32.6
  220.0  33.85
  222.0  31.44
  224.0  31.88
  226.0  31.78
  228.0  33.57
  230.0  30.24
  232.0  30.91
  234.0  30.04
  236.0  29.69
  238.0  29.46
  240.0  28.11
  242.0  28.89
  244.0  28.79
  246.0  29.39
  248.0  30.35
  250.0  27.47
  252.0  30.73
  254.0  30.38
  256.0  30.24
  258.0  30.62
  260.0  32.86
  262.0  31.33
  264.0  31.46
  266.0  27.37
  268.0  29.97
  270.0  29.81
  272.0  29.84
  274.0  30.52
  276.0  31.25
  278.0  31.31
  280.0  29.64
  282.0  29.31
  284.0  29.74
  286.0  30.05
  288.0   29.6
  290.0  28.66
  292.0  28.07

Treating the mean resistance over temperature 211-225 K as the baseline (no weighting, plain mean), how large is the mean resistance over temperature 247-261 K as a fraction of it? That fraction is 0.92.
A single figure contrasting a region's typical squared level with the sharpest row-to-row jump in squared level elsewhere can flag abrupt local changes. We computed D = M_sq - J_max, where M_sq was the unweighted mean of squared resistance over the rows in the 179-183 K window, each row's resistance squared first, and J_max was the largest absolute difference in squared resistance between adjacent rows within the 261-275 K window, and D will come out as 1113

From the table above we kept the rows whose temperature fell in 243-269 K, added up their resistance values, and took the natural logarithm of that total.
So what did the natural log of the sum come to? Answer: 5.97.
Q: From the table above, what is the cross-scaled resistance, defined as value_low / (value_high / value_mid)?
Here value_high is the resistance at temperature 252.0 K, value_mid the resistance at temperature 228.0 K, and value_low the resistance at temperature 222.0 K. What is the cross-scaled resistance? 34.3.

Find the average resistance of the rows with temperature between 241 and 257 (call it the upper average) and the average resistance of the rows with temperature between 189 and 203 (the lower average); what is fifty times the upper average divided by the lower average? 41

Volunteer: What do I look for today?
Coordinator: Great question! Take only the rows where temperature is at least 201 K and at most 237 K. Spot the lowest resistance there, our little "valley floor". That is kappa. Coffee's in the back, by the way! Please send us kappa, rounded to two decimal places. 29.69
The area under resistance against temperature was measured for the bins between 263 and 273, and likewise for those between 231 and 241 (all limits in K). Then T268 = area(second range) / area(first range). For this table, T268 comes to 0.998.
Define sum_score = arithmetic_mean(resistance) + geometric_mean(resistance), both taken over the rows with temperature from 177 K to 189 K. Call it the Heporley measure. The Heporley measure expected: 71.8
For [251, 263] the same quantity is 62.0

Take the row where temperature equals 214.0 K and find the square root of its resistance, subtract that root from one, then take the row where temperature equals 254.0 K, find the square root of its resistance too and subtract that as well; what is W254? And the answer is -10.4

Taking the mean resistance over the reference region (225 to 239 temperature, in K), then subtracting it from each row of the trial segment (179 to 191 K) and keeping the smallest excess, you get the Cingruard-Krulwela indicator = 2.6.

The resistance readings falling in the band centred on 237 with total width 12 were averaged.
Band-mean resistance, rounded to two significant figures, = 30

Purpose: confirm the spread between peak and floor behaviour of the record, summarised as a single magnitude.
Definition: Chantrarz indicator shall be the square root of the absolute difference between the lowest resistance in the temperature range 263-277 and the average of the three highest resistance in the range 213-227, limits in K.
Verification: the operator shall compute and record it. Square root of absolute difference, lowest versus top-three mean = 2.5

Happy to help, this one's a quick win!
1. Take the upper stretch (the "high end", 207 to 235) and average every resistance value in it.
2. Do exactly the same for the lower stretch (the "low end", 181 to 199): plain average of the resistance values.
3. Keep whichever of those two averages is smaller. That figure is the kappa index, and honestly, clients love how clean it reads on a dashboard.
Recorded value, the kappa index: 32.6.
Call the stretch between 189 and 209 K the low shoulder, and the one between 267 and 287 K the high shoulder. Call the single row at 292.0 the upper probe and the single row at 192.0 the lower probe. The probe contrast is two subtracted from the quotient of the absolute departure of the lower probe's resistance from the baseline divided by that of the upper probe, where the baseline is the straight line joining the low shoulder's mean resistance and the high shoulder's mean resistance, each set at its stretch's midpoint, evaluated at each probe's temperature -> 0.9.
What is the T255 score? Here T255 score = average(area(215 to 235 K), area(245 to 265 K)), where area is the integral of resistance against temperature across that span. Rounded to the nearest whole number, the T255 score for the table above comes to 623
